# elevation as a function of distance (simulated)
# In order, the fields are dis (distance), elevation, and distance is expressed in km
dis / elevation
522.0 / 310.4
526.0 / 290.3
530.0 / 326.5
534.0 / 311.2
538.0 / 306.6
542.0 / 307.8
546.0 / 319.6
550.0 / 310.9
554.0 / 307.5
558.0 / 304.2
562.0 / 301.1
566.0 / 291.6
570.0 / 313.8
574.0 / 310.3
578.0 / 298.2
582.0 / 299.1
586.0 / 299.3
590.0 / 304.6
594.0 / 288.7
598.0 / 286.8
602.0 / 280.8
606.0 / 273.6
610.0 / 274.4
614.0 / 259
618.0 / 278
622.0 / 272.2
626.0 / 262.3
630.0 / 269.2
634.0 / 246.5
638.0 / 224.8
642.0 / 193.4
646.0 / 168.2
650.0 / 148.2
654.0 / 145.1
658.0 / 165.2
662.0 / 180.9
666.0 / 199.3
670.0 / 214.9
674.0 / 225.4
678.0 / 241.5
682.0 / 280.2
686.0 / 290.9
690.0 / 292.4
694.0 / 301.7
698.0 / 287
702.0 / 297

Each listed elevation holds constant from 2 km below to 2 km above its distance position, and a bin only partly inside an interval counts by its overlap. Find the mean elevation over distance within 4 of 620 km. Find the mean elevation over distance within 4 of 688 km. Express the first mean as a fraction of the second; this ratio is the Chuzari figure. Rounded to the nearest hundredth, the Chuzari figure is 0.94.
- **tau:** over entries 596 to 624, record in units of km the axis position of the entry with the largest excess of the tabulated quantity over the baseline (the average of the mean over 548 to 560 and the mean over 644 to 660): 598.0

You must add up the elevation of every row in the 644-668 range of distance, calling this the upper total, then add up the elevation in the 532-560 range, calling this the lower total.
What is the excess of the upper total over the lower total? -1161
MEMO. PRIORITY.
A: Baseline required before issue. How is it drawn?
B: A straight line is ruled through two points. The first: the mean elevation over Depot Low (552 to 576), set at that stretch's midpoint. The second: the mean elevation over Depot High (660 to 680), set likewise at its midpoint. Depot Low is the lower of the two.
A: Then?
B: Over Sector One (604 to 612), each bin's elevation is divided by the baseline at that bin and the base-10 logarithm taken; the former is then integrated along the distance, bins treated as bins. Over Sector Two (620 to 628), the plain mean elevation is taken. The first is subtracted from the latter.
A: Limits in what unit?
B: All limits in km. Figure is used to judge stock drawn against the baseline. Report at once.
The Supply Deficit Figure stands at 267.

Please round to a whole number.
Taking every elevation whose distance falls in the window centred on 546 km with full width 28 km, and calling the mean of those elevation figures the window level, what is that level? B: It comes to 310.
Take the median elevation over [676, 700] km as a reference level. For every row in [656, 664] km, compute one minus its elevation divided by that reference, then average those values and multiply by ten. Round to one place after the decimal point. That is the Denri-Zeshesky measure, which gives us 4.0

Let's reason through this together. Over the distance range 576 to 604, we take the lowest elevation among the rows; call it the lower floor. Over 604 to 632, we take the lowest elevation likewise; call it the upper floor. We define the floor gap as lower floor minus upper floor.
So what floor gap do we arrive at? 22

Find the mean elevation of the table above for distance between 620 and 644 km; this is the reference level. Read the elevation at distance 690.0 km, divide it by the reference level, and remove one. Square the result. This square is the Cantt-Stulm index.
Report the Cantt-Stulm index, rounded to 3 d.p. 0.038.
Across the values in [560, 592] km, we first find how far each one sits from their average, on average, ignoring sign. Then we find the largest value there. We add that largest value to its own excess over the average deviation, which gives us 622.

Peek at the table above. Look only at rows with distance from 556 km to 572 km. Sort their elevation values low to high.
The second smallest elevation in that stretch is 301.1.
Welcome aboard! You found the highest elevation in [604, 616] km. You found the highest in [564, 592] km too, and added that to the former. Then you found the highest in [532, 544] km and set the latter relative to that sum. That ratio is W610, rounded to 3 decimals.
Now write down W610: 0.529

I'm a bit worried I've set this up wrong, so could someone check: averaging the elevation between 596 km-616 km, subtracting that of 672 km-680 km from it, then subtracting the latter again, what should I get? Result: -192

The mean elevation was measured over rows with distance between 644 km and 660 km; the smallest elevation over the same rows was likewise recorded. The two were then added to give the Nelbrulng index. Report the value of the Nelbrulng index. 302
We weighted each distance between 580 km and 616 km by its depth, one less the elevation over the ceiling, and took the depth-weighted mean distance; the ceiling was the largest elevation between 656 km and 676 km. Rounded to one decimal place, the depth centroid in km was 595.7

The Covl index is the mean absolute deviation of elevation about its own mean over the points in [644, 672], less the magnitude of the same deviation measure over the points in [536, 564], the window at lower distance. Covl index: 16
